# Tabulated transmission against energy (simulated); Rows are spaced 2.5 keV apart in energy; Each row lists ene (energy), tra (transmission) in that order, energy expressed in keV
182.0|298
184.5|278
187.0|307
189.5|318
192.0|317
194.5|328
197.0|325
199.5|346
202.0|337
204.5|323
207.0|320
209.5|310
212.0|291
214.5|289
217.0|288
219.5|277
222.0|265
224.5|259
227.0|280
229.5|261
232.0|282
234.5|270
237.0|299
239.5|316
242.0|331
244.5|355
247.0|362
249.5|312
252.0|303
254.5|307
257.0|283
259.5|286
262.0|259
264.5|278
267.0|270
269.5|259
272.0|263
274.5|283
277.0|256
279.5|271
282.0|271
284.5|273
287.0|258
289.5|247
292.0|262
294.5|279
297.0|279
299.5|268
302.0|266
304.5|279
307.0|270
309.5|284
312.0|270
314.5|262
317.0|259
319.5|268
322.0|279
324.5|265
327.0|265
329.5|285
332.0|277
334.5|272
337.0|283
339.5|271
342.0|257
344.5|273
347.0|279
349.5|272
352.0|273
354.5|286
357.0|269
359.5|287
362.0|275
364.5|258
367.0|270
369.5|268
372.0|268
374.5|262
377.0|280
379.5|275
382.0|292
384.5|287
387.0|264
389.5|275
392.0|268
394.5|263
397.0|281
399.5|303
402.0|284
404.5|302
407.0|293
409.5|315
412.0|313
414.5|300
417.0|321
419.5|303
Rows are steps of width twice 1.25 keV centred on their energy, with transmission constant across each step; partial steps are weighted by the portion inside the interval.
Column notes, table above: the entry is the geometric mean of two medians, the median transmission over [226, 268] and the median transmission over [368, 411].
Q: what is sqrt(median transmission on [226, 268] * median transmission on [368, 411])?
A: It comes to 283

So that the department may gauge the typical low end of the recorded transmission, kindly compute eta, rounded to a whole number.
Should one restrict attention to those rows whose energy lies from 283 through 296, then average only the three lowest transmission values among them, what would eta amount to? 256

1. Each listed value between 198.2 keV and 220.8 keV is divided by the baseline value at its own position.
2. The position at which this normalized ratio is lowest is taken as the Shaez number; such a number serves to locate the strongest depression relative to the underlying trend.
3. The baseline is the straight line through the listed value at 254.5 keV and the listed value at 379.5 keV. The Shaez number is 219.5 keV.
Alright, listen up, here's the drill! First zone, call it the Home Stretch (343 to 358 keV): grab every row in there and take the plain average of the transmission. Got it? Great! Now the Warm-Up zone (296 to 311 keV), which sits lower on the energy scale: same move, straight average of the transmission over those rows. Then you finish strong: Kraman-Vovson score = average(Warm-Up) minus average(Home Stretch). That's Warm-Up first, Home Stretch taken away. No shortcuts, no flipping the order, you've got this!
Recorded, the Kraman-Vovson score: -1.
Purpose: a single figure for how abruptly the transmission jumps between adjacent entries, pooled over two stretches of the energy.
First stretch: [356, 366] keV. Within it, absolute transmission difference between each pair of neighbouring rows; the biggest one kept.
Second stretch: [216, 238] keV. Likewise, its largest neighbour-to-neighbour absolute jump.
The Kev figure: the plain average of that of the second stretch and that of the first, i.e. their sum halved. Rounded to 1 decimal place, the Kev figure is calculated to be 23.5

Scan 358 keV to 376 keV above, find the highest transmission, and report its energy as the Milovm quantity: 359.5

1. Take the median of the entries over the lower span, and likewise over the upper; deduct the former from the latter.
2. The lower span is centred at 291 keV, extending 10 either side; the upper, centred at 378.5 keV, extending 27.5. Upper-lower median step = 5.5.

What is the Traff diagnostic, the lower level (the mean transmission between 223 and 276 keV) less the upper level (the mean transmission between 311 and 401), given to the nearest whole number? 18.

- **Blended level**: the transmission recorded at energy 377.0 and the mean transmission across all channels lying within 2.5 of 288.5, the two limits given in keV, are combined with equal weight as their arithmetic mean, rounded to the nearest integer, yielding 266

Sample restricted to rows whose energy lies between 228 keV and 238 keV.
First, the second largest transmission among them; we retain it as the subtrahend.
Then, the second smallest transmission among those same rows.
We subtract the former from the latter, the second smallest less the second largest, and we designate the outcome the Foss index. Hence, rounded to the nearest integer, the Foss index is -12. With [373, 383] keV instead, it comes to -5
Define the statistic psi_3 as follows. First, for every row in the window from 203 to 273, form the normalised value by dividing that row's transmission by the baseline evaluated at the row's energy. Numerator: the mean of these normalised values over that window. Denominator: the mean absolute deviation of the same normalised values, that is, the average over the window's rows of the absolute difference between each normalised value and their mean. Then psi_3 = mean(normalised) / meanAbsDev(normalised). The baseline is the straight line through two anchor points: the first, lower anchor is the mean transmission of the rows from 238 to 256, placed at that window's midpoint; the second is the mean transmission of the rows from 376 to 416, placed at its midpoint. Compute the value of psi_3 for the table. 13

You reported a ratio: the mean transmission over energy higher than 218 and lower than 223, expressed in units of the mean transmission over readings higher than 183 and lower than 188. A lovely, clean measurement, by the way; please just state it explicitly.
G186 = 0.93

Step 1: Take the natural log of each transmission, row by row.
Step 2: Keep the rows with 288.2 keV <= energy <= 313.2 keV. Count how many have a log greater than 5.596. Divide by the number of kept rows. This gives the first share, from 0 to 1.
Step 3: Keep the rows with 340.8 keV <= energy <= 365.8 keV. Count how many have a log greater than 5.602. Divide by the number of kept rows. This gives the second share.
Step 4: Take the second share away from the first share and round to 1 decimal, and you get -0.1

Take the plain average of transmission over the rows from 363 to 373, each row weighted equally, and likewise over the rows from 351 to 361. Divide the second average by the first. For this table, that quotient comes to 1.05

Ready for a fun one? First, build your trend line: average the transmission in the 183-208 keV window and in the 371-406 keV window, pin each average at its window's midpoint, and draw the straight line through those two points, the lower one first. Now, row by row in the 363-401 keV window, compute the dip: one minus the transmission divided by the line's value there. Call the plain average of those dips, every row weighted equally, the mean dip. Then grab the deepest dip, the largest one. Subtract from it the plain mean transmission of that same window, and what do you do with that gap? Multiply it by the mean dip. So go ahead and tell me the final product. -6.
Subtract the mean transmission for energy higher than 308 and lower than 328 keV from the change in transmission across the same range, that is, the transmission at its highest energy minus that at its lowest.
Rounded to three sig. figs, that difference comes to -288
